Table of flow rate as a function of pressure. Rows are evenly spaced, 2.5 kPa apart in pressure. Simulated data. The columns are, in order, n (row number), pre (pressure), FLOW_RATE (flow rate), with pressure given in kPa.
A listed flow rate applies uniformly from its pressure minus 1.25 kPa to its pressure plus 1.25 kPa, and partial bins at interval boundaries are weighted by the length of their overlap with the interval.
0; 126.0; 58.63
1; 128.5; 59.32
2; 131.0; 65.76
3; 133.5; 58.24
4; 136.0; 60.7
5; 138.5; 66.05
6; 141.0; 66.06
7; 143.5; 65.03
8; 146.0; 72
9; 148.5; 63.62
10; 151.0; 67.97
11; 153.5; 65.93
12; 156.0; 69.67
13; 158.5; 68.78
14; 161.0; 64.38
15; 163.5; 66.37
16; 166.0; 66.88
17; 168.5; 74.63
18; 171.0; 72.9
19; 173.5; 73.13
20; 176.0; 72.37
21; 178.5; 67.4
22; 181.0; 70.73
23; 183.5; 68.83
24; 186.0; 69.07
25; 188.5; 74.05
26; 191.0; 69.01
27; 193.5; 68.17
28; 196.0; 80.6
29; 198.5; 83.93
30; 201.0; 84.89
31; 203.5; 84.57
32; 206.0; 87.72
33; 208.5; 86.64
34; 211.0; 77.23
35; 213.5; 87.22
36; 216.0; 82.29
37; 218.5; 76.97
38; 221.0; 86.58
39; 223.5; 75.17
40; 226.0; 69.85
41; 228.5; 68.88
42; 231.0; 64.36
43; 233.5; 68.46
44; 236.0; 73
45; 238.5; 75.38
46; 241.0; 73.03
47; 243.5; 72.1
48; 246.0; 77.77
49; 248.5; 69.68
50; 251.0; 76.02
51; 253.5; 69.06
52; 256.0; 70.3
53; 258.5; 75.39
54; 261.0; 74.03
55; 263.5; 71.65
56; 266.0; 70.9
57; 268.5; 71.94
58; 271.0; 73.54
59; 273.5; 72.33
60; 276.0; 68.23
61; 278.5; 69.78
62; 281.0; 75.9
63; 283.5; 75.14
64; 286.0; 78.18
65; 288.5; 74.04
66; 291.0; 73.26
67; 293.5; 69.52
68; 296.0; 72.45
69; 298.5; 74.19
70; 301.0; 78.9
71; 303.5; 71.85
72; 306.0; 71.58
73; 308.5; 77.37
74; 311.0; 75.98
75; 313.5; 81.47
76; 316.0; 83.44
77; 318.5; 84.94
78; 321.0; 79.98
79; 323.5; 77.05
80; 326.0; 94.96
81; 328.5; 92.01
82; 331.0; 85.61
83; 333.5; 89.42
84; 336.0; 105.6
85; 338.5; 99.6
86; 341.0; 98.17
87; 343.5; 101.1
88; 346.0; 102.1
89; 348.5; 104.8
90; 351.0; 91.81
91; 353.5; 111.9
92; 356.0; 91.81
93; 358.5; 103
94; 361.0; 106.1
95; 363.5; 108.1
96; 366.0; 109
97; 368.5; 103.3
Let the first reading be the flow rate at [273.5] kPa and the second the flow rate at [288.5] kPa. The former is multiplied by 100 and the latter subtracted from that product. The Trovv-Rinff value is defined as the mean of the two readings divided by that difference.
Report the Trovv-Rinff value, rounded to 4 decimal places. 0.0102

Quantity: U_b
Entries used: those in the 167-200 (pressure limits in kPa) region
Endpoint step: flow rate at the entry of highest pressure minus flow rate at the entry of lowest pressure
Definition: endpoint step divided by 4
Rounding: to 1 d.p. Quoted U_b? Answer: 2.3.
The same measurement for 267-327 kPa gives 5.8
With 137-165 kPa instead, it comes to 0.1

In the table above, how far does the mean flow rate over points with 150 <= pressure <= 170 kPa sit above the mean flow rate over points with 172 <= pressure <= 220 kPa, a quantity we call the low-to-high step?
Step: -9.0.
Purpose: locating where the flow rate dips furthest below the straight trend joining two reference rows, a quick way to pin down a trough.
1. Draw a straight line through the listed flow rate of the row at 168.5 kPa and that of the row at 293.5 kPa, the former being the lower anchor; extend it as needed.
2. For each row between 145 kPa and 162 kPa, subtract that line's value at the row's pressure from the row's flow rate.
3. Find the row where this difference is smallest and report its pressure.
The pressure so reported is 148.5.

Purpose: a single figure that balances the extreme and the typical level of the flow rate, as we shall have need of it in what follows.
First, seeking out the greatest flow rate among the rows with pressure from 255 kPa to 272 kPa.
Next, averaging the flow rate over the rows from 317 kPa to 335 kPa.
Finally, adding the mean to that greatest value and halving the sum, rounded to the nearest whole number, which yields 81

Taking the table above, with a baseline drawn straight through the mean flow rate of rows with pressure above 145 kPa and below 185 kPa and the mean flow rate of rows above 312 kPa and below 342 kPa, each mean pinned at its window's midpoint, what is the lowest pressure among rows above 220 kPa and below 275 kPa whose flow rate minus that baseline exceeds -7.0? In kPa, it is 221.0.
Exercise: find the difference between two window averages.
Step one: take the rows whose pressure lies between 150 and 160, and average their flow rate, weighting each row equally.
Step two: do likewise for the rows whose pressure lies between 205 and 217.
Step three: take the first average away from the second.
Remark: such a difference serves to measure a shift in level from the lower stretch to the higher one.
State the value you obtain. 16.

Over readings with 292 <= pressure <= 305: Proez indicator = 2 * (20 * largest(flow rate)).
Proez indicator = 3156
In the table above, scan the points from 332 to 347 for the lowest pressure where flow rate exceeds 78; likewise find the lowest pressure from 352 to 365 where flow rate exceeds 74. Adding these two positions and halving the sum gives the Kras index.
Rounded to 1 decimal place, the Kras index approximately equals 343.5 kPa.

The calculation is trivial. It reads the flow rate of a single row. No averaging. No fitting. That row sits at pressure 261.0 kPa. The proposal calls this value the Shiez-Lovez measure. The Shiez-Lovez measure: 74.03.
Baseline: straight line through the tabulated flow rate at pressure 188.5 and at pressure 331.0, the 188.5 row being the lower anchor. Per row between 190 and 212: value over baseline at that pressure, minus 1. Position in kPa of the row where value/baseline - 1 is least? 193.5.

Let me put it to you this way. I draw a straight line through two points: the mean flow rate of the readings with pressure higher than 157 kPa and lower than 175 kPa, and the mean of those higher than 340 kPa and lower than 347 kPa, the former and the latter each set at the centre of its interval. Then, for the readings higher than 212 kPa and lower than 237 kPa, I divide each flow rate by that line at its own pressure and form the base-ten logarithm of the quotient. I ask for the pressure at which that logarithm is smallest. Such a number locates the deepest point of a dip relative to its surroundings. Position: 231.0 kPa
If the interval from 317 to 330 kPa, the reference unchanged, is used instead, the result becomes 323.5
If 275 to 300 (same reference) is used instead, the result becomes 293.5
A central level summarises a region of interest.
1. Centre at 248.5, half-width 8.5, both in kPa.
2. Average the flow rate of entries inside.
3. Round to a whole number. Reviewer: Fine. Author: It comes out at 73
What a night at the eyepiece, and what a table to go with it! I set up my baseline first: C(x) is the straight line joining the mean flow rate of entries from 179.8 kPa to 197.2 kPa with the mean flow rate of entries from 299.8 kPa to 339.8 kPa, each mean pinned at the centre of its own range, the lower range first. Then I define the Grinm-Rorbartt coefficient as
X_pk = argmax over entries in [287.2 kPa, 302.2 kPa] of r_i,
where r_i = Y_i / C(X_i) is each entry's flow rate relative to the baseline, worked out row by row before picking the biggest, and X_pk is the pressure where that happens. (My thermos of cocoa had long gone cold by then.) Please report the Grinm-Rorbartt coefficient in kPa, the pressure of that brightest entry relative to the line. 301.0 kPa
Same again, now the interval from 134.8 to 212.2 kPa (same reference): 206.0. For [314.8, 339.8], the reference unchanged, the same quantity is 336.0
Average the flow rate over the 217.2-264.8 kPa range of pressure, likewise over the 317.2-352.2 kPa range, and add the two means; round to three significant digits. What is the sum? 166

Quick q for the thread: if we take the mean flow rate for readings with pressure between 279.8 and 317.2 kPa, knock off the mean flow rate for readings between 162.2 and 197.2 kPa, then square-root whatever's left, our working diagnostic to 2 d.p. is 2.13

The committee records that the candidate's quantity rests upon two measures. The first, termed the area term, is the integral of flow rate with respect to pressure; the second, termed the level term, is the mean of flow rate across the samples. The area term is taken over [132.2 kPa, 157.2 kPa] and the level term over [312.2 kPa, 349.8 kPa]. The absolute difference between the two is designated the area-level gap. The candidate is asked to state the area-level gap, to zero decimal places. 1546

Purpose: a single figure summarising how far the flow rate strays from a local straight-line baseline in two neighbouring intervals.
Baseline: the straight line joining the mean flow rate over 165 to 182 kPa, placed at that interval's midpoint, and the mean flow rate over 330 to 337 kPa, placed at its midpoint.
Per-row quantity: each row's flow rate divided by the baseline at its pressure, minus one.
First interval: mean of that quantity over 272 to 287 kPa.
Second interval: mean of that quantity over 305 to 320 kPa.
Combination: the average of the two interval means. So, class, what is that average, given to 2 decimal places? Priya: -0.14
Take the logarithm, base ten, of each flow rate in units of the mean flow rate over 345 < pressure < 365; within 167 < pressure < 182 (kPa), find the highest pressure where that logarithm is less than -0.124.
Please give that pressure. 181.0 kPa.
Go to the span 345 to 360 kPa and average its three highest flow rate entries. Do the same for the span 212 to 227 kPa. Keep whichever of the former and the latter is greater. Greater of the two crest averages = 107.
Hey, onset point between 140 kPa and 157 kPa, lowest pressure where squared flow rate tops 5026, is 146.0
